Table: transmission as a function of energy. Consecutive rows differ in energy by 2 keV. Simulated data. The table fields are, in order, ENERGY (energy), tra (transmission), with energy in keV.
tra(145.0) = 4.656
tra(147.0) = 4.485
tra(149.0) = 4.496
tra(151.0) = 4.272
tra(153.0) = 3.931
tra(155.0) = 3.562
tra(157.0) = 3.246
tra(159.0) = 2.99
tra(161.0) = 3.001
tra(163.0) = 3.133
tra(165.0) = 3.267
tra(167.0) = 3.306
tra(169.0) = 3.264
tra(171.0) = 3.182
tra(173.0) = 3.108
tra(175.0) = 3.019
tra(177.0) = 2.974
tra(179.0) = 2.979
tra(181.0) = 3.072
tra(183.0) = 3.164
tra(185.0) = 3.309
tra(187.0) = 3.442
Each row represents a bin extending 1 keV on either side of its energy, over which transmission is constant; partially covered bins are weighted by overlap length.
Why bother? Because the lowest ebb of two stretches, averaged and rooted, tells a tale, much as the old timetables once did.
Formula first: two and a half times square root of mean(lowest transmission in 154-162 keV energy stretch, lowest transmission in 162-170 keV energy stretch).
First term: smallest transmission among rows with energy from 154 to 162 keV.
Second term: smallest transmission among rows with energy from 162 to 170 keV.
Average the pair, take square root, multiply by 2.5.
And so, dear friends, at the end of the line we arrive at 4.37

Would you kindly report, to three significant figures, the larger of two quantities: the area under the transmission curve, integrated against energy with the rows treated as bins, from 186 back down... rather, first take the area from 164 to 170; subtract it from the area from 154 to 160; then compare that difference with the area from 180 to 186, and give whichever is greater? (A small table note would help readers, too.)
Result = 19.1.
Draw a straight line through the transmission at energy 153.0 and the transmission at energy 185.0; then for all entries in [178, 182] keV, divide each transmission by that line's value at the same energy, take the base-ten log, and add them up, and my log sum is -0.10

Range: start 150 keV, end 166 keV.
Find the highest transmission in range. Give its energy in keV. 151.0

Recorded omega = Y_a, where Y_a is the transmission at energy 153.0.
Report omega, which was 3.931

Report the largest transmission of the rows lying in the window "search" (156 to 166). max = 3.267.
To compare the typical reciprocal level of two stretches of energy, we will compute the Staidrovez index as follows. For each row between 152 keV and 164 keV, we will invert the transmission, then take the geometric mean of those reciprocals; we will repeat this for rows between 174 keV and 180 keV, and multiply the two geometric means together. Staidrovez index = 0.102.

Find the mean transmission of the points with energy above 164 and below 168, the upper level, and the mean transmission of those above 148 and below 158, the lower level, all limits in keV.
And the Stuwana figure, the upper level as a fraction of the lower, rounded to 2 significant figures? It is 0.84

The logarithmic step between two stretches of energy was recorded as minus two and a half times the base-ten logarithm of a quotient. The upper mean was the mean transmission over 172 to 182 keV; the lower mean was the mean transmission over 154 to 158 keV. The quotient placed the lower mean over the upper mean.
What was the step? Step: -0.13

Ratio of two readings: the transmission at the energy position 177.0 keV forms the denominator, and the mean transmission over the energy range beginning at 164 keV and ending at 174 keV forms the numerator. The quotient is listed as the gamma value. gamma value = 1.08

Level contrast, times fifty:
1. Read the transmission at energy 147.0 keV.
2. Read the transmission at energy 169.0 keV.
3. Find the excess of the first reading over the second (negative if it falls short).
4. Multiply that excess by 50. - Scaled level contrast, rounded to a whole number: 61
